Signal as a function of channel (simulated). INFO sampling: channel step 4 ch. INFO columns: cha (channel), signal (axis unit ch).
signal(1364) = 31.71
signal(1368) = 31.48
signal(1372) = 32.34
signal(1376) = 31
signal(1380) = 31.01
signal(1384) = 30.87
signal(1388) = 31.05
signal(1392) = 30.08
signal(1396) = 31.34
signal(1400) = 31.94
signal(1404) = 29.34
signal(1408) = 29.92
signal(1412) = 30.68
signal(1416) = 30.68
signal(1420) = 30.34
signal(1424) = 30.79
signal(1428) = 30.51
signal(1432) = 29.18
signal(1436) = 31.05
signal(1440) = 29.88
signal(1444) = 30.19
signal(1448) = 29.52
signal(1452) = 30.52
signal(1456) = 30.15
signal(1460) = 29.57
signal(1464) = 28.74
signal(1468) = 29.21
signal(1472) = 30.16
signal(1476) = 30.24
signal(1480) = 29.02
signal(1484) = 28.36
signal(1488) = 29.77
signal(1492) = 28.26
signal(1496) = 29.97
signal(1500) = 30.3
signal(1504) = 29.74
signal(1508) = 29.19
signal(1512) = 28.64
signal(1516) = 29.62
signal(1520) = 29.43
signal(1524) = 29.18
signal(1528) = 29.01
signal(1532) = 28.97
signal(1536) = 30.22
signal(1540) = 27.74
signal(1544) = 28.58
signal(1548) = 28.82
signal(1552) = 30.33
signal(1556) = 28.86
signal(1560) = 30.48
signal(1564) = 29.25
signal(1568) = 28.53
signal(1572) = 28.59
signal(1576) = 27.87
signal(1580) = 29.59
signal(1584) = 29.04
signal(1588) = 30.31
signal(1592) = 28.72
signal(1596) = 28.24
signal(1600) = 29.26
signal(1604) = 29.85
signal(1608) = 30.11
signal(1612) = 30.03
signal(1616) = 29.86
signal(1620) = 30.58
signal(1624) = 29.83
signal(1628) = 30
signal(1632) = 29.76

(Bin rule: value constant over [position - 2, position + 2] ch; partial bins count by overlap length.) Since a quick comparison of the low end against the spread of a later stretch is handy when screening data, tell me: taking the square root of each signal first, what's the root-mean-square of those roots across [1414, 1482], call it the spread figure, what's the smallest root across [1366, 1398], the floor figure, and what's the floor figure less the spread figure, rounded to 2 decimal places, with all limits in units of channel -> 0.01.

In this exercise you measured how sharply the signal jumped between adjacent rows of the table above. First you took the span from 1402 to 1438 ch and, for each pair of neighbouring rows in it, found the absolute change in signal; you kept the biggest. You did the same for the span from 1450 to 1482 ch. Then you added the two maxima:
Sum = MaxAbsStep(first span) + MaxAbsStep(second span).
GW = 3.1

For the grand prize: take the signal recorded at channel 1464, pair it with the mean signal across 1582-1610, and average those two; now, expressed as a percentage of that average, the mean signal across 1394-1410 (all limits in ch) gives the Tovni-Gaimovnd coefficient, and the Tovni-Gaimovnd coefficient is 105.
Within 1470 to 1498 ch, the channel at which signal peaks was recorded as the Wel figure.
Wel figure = 1476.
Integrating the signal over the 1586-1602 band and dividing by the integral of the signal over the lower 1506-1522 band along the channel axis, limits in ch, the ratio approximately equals 0.997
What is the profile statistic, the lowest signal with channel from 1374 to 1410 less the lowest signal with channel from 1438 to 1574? 1.6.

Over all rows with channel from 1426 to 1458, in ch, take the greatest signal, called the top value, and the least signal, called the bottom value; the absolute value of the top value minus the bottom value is 1.87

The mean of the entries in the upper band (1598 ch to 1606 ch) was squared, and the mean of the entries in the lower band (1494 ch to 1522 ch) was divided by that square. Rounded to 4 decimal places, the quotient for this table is 0.0338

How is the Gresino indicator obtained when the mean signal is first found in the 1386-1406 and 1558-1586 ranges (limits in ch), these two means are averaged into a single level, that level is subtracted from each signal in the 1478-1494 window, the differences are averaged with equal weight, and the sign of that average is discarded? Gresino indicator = 1.0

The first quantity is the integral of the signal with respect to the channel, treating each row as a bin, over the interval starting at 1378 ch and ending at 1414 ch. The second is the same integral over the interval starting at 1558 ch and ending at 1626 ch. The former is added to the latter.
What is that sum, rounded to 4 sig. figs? 3105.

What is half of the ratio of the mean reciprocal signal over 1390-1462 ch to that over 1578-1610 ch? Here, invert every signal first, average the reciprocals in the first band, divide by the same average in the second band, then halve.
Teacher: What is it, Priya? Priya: 0.485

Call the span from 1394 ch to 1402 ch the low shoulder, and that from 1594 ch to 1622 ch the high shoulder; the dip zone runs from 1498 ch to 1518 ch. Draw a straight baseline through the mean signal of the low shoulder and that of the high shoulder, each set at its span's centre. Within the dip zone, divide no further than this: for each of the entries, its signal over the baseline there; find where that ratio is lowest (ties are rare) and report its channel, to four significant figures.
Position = 1512 ch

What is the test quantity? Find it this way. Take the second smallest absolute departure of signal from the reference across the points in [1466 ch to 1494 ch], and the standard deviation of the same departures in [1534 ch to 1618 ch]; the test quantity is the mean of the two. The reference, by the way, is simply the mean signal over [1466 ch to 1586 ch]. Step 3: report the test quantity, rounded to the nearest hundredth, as 0.31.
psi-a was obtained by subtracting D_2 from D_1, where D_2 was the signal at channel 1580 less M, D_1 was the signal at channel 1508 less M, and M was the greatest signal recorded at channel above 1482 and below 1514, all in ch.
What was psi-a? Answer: -0.4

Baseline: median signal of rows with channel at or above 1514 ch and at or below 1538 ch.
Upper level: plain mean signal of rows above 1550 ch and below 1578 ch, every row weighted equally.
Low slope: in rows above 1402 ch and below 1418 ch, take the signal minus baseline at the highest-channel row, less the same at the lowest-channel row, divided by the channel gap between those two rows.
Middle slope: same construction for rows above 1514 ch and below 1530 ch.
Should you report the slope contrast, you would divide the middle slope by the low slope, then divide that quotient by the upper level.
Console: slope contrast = -0.02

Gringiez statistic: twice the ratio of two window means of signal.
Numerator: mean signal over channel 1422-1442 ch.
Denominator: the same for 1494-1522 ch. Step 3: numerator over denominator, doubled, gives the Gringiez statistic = 2.05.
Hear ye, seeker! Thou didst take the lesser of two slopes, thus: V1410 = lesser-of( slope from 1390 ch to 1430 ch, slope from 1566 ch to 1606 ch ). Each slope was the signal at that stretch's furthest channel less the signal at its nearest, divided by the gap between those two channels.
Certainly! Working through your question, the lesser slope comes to 0.01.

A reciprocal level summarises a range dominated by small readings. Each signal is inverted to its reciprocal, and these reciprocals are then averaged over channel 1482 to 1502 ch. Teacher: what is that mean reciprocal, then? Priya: 0.0341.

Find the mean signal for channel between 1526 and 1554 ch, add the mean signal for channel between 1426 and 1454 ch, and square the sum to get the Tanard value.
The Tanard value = 3507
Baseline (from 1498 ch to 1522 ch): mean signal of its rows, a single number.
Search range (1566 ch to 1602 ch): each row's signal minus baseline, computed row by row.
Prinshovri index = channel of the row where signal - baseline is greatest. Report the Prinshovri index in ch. 1588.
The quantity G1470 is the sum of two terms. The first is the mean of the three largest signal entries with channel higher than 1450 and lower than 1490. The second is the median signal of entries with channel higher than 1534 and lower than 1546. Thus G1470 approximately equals 58.9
